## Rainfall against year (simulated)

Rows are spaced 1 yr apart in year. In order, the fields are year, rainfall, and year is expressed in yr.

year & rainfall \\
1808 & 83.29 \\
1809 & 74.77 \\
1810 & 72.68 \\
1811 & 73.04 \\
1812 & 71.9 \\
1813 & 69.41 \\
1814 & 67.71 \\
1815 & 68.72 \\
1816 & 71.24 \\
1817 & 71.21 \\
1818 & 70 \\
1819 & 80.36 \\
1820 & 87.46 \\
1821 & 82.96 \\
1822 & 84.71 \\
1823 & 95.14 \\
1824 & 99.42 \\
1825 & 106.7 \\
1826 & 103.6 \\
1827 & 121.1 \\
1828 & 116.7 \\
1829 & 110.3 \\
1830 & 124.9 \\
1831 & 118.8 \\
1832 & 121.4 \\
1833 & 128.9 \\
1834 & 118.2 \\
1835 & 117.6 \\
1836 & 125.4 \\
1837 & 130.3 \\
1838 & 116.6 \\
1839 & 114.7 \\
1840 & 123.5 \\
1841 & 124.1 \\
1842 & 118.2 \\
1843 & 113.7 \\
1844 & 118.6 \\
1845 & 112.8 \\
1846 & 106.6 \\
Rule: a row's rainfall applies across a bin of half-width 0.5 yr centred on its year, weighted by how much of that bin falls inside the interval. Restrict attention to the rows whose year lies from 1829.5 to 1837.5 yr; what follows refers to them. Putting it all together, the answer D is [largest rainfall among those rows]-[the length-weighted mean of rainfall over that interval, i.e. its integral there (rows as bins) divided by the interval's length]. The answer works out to 7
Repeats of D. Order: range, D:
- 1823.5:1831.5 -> 12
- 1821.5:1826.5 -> 9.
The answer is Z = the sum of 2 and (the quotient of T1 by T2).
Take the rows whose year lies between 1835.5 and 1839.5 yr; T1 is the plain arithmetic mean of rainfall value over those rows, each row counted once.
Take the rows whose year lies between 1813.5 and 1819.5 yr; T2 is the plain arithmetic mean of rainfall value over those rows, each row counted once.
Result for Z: 3.70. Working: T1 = 122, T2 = 72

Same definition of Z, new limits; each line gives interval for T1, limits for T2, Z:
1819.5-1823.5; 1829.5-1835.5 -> 2.72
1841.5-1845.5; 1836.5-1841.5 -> 2.95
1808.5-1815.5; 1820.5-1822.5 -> 2.85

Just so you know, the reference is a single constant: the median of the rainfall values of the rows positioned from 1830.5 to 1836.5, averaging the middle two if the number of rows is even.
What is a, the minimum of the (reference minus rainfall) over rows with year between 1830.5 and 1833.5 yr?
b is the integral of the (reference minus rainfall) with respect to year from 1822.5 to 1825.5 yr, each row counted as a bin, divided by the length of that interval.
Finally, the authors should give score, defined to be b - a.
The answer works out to 28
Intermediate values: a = -9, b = 20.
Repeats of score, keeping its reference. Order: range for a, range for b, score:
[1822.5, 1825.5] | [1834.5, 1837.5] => -18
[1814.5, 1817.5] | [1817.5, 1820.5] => -8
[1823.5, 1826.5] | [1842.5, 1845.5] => -8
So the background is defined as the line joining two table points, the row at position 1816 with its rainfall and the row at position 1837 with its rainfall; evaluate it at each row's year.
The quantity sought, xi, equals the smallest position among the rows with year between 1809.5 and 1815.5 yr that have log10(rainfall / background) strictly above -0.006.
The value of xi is 1810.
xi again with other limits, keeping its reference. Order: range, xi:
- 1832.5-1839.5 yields 1833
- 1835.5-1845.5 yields 1837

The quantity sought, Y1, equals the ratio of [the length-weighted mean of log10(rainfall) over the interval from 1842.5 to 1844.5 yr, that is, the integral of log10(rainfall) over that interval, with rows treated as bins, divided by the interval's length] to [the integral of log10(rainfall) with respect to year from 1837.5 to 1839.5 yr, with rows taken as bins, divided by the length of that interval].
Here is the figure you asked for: 1.00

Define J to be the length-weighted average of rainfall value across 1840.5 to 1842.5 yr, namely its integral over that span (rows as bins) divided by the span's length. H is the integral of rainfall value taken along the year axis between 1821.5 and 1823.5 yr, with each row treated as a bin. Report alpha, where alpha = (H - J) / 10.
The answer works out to 5.9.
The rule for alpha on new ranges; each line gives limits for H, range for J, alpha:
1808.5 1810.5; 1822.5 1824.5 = 5.0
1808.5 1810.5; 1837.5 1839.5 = 3.2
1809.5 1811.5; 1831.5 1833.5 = 2.1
